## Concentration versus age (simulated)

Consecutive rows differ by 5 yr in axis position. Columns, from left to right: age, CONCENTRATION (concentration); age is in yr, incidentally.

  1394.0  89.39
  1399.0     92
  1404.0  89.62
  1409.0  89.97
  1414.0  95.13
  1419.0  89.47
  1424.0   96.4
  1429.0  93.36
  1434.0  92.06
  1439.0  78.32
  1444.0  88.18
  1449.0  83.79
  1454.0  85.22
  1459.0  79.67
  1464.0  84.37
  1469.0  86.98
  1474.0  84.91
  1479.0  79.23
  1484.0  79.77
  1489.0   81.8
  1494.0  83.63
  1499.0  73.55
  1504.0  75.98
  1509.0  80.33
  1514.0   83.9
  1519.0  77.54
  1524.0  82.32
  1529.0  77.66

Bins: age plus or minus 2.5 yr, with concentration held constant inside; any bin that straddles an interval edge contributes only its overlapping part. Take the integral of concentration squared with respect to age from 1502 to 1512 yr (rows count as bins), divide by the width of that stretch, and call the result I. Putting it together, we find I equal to 6176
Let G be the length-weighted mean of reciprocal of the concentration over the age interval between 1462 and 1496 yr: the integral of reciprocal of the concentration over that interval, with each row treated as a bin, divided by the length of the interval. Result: 0.0121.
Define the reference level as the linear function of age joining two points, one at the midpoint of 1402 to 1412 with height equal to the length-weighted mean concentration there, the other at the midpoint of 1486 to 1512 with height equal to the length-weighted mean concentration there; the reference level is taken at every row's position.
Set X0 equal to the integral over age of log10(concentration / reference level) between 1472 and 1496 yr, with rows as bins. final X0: 0.10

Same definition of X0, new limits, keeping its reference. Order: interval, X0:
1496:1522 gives 0.06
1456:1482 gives 0.03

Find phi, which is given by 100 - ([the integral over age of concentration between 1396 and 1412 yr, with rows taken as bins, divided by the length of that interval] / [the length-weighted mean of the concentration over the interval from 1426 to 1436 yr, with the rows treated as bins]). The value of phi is 99.02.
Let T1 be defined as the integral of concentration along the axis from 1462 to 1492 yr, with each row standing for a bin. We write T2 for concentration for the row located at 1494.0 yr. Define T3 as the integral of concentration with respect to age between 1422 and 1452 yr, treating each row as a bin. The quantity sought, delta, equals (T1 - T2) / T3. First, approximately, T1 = 2485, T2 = 83.63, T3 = 2655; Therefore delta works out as 0.90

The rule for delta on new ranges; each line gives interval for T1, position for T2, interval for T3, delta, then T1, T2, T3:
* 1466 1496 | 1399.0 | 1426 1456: 0.92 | 2482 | 92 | 2610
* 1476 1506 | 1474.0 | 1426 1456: 0.88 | 2374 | 84.91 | 2610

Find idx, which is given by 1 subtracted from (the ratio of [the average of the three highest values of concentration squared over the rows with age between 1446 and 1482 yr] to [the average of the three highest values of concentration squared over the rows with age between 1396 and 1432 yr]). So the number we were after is -0.19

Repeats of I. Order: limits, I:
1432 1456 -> 7311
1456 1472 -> 7024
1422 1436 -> 8824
